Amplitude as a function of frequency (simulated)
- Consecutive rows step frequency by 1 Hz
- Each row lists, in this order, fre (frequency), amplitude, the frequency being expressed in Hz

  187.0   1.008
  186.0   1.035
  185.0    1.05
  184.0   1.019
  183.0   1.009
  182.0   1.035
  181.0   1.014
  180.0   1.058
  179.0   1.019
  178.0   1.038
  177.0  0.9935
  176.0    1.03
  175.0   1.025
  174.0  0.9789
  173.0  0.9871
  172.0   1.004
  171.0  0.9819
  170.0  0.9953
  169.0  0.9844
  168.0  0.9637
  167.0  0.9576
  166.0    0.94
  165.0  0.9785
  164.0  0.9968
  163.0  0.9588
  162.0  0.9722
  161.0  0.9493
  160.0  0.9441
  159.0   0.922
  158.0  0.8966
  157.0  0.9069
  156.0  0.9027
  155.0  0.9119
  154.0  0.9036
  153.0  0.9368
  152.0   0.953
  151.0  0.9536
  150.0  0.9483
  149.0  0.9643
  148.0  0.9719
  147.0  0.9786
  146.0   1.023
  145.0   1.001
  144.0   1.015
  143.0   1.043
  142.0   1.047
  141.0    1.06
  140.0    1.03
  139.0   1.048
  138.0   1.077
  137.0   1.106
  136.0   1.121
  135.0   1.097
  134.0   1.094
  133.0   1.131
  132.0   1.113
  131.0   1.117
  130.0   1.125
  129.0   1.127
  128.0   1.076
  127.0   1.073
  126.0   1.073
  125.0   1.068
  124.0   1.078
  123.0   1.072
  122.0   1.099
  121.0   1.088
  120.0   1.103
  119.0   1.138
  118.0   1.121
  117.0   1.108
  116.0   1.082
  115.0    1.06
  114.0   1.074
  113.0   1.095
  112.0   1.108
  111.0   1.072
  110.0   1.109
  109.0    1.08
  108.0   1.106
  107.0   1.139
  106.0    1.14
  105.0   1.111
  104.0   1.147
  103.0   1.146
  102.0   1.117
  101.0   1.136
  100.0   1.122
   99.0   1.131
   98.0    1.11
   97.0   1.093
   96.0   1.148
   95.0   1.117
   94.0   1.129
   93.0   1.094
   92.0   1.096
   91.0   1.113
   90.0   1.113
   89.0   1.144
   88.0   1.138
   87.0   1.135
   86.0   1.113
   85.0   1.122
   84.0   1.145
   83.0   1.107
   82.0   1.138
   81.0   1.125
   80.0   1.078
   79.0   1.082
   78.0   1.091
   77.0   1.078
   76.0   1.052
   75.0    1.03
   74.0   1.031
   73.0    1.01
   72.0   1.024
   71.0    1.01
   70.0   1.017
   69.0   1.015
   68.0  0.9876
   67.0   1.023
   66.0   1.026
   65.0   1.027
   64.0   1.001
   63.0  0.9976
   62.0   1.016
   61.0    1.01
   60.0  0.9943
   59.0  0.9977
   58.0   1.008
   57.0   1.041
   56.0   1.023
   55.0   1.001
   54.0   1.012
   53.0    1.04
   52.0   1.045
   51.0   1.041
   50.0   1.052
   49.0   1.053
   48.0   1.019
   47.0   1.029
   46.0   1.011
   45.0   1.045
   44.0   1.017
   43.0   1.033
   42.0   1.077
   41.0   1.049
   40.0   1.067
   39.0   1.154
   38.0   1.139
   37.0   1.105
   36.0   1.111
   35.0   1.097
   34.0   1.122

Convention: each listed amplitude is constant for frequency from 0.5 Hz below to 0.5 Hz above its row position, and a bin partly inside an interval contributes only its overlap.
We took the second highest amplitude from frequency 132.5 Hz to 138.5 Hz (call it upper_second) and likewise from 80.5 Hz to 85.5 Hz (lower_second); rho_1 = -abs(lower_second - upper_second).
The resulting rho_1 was -0.017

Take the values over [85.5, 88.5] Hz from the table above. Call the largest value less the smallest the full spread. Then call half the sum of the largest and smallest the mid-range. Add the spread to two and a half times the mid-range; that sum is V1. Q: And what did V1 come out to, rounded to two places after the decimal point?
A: 2.84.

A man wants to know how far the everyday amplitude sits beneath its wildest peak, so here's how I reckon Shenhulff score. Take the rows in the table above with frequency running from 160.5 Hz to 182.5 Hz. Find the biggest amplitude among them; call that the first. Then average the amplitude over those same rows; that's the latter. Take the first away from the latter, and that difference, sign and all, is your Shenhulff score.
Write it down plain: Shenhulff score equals -0.064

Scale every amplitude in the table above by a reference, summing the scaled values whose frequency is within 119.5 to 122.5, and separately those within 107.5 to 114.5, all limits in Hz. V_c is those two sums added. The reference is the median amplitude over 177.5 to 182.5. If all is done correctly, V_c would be 10.6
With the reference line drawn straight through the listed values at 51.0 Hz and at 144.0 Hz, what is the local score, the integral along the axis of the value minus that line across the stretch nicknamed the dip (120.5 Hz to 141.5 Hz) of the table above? 1.5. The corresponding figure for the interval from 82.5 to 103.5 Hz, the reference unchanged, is 2.0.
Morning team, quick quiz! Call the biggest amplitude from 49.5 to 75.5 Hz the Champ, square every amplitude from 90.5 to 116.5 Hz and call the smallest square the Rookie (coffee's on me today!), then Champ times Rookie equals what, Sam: 1.18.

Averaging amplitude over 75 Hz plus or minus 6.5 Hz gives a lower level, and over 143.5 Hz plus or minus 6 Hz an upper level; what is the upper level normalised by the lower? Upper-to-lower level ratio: 0.97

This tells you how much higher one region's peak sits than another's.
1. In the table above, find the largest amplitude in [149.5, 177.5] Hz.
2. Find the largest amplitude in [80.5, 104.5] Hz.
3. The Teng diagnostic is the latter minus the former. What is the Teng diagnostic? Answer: 0.12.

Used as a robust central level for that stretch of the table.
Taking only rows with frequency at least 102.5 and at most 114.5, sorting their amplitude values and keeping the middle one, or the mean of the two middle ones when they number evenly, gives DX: 1.11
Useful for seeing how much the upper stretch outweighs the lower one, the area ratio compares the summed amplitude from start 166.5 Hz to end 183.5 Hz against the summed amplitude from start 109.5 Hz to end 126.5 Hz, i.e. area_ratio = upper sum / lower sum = 0.92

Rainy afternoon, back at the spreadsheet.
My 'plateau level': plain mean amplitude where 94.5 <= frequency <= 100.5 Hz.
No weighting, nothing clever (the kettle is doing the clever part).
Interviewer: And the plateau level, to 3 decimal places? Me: 1.120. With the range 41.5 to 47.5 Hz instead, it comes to 1.035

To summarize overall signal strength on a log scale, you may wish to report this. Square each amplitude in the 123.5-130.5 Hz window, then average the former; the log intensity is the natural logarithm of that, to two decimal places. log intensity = 0.17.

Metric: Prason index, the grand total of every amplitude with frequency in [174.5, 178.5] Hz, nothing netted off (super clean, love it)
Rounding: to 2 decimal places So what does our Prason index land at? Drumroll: 4.09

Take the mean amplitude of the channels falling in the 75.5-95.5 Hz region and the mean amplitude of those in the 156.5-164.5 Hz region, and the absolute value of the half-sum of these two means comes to 1.03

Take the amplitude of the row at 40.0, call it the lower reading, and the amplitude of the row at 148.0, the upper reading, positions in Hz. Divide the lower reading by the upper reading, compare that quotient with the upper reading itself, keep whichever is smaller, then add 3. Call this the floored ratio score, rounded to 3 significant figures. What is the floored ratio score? 3.97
